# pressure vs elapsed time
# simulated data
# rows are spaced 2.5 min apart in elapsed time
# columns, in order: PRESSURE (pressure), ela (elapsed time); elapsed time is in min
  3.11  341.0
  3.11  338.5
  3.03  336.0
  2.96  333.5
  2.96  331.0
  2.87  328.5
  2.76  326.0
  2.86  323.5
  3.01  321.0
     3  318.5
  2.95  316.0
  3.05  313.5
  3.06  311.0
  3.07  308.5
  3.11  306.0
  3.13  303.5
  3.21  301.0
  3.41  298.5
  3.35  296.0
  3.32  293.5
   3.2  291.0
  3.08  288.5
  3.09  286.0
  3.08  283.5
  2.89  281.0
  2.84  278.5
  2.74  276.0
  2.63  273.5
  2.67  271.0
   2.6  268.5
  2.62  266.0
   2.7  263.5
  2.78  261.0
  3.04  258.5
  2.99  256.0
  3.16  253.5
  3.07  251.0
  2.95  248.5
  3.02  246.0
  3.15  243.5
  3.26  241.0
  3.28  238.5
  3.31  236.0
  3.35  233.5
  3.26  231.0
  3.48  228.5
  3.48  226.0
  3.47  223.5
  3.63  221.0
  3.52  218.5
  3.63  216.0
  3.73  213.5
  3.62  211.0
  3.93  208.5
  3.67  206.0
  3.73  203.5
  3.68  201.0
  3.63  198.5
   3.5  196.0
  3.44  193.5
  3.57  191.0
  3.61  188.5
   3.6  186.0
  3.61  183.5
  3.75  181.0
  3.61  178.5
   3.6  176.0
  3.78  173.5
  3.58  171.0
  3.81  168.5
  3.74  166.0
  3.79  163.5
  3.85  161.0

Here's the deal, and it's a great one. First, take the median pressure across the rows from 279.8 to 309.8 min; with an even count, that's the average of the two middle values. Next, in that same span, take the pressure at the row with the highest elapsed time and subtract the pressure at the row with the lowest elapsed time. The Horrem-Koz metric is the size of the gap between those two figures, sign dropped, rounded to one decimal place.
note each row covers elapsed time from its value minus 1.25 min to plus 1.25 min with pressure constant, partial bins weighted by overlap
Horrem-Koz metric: 2.9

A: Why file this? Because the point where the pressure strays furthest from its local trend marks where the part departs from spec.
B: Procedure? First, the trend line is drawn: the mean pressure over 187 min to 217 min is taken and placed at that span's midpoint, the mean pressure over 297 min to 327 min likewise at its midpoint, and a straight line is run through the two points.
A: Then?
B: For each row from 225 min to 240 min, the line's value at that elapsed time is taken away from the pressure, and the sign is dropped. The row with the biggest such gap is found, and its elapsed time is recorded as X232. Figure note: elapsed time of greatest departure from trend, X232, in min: 231.0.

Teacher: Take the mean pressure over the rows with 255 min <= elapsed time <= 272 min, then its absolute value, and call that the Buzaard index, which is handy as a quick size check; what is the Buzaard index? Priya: 2.77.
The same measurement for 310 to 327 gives 2.96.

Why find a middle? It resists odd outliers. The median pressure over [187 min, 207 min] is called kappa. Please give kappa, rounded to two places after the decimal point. 3.62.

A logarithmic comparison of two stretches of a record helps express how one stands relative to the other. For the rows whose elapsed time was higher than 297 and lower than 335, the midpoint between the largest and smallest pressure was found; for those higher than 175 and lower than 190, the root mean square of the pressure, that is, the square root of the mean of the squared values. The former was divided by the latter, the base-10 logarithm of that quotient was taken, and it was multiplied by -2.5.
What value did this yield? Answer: 0.177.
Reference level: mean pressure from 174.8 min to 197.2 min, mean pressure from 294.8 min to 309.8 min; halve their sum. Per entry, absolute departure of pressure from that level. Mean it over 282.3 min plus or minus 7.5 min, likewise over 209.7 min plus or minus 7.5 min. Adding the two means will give 0.76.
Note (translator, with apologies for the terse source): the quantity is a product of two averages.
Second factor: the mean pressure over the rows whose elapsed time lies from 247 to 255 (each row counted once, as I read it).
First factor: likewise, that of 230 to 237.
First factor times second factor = 10.1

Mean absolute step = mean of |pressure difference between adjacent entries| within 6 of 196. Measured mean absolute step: 0.09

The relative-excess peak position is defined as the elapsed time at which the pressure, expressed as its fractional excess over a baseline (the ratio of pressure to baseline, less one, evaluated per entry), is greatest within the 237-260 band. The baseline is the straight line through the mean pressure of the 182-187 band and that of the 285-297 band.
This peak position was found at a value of 238.5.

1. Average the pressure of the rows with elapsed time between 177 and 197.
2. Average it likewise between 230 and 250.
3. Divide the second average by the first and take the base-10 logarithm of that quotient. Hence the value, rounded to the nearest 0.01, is -0.05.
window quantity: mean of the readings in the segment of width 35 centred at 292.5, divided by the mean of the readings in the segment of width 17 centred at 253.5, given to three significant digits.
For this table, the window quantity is 1.04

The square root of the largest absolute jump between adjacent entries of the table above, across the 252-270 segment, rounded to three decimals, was 0.510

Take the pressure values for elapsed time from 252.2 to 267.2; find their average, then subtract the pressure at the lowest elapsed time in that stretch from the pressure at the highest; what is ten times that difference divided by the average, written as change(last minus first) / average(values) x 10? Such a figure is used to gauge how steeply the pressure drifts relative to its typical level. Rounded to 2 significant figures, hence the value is -1.9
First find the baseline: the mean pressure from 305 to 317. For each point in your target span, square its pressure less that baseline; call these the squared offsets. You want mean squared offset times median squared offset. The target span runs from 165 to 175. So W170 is 0.24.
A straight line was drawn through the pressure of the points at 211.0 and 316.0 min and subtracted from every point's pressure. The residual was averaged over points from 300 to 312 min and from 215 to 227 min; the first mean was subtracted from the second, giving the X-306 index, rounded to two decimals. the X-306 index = -0.11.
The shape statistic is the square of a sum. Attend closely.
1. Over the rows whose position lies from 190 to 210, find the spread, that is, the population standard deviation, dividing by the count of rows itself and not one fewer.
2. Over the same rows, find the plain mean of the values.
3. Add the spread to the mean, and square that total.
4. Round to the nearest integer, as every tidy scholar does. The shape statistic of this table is 14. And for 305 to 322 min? 10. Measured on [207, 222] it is 14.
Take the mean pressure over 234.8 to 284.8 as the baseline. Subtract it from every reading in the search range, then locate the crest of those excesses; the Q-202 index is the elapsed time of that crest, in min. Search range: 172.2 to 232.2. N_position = 208.5 min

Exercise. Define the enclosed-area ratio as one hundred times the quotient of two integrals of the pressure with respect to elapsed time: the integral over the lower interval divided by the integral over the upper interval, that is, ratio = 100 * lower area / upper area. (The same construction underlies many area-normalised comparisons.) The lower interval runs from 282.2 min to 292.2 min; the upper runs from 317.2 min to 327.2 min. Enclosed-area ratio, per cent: 107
